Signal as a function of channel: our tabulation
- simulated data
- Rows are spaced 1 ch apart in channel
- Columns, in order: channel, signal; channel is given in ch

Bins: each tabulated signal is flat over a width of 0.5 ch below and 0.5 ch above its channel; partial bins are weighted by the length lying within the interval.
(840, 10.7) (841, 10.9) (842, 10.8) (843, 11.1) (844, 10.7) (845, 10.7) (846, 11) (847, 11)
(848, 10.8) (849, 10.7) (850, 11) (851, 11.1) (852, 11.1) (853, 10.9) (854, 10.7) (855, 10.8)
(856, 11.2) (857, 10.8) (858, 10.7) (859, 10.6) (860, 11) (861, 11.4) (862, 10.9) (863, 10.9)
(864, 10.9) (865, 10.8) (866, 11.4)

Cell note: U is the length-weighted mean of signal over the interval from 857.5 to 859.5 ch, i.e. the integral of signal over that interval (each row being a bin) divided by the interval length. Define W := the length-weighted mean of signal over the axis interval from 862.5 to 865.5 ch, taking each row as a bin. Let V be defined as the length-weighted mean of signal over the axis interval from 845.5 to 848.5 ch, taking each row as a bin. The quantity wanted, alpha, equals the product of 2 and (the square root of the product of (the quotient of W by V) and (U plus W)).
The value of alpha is 9.25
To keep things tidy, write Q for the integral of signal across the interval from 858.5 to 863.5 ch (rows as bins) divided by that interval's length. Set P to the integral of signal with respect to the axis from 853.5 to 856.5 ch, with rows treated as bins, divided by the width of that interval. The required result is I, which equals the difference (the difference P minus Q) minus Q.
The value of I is -11.0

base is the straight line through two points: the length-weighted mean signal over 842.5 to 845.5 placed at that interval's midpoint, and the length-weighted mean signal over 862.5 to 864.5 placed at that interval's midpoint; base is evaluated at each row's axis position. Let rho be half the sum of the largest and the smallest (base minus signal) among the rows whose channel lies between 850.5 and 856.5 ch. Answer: -0.079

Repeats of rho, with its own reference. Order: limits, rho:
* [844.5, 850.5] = -0.005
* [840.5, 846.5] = -0.067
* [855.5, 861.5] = -0.112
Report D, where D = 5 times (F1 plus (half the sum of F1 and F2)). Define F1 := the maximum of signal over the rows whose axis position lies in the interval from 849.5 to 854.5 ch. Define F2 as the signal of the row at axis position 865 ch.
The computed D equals 110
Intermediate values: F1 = 11.1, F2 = 10.8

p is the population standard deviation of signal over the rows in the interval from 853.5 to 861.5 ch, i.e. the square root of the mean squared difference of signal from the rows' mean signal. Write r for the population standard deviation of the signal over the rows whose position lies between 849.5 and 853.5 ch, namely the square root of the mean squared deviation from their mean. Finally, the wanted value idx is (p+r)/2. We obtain 0.171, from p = 0.26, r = 0.08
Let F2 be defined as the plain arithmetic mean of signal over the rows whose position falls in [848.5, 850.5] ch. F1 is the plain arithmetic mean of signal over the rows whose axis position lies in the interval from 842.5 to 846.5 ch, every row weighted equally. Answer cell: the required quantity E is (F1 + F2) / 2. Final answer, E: 10.86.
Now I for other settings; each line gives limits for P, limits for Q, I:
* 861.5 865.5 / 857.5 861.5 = -11.0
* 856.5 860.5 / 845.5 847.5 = -11.2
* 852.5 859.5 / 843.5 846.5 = -10.8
